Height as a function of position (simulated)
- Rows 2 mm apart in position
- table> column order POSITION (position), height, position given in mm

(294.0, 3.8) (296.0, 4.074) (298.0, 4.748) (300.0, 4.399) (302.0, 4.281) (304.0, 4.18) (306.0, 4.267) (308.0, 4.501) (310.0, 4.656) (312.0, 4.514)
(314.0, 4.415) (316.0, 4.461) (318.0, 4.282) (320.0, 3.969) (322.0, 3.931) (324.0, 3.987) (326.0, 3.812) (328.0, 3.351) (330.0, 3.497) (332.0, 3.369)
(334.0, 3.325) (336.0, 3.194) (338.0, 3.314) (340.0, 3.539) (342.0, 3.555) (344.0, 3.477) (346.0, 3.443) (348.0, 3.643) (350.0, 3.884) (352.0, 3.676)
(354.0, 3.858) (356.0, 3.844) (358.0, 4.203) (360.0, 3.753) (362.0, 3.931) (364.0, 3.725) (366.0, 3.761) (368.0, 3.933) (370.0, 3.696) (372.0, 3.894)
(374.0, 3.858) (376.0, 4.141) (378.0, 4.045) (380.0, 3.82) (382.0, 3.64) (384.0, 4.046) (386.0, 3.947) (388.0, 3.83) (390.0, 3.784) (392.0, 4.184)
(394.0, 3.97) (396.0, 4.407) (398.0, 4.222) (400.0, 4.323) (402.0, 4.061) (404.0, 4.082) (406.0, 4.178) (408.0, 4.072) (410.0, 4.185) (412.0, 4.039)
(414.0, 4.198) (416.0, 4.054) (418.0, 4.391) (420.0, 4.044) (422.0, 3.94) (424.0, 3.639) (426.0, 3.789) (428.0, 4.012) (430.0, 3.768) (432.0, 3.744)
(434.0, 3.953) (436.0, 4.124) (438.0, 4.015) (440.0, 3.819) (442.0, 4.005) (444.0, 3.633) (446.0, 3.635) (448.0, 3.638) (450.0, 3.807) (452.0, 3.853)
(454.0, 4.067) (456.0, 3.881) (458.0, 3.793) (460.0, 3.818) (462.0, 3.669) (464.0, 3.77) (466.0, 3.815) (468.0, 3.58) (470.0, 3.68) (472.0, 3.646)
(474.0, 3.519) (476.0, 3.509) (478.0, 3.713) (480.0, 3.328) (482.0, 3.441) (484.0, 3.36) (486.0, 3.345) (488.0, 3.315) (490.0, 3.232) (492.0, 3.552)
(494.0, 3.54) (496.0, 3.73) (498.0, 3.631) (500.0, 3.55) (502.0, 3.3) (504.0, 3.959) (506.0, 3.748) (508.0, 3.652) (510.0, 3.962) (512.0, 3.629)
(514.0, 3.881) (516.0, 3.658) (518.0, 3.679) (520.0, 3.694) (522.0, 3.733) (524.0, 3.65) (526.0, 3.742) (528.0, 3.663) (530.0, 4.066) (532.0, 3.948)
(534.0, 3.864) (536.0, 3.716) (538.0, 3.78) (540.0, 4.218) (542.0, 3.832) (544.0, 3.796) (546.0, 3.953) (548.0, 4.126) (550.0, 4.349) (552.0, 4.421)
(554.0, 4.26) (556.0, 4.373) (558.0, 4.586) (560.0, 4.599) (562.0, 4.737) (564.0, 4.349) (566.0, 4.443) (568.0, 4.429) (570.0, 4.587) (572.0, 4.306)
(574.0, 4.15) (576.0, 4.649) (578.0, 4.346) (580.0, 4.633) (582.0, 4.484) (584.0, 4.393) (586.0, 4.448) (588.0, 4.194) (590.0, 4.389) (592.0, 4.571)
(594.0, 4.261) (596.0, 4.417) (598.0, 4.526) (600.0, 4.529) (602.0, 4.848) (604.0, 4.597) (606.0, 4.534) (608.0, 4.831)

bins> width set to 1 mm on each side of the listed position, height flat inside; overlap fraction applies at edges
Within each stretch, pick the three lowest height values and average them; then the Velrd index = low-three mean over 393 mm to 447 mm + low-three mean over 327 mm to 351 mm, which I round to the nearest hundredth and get 6.91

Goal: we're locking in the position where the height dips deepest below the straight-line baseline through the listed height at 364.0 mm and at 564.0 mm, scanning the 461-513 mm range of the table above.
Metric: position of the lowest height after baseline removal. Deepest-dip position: 490.0 mm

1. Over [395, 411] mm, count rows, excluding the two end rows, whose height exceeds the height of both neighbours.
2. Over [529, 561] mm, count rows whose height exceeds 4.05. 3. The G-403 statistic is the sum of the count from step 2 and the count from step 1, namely 11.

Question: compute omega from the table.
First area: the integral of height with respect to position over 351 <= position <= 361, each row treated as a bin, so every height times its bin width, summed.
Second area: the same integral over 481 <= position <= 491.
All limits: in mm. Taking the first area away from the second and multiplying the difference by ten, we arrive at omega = -53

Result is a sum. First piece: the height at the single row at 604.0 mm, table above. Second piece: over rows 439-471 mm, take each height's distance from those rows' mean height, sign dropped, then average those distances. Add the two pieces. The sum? 4.70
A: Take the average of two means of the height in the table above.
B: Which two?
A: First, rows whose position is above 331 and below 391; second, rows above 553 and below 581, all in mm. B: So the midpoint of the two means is 4.10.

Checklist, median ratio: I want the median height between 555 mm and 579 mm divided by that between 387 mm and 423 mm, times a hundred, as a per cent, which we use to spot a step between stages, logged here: 108.8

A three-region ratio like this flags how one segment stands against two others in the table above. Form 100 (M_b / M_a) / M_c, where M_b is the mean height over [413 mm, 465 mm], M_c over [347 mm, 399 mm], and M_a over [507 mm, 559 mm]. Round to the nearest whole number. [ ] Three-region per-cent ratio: 25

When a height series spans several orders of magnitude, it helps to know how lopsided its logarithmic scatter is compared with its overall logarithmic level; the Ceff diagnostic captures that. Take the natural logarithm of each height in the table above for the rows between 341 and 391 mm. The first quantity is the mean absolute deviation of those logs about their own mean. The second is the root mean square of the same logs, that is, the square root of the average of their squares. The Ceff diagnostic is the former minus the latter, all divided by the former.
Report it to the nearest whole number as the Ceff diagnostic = -34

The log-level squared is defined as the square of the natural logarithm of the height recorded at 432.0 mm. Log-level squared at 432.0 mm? 1.74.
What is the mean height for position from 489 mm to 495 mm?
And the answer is 3.44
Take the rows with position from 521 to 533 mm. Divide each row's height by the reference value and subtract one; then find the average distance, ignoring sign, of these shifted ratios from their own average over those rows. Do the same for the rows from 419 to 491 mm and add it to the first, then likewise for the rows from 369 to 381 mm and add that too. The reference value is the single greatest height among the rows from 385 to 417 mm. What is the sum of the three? 0.101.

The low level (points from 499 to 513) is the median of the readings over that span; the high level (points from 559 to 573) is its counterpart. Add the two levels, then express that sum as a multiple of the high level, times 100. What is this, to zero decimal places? 182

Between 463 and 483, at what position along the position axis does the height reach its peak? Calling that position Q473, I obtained 466.0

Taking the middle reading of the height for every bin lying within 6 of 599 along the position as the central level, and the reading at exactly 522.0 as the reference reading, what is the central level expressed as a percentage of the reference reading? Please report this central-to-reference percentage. 121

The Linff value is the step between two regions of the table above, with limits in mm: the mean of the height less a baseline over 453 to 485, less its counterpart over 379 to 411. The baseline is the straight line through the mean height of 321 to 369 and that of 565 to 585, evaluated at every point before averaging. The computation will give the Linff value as -0.6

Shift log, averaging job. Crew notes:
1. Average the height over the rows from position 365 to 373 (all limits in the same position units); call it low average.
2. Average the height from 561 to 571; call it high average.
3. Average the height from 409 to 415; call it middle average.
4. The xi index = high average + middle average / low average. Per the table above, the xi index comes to 5.59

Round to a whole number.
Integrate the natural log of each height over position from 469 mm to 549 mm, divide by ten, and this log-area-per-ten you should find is 10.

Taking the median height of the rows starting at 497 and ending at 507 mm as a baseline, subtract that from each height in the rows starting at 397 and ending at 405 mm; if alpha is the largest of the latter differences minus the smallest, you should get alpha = 0.26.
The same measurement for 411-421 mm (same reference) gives 0.35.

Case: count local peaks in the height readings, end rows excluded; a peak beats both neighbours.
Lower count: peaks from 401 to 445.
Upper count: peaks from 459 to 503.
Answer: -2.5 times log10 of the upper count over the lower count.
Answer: 0.2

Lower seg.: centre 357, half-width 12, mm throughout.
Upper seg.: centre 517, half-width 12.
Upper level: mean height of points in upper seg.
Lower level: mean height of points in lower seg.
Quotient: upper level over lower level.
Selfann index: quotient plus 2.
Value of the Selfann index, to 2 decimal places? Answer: 2.98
